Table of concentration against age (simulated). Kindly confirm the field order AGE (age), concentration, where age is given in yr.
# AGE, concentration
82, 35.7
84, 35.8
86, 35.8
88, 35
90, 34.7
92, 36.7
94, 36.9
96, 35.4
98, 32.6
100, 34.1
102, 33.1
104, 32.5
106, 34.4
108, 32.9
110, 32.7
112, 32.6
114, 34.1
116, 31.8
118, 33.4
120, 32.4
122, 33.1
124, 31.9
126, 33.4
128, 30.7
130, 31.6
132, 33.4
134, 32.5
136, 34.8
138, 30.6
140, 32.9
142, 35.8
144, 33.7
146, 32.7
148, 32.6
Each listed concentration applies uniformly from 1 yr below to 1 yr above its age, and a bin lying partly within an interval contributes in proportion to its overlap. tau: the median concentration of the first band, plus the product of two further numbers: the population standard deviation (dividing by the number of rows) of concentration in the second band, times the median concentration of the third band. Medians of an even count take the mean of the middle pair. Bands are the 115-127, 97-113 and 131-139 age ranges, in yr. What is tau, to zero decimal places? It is 55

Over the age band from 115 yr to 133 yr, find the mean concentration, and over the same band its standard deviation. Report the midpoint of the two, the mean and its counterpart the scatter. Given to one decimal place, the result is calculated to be 16.7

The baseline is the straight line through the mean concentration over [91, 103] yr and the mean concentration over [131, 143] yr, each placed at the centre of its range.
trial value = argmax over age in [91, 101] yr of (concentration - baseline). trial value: 94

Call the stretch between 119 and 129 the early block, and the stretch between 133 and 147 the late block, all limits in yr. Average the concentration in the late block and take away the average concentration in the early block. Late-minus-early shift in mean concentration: 1.0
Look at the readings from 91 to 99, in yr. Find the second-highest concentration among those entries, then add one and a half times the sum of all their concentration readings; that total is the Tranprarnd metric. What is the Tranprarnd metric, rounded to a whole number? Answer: 249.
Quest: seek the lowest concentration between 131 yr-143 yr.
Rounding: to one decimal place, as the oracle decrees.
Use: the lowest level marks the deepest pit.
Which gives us 30.6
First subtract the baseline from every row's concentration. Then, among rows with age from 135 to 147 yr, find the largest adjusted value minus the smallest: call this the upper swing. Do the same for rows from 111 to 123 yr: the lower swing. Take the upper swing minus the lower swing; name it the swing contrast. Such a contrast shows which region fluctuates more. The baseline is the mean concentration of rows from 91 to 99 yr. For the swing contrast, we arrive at 2.9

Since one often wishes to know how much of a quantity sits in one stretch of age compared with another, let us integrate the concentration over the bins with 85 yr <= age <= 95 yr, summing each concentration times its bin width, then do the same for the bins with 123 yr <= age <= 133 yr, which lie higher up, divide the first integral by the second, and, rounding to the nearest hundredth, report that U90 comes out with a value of 1.11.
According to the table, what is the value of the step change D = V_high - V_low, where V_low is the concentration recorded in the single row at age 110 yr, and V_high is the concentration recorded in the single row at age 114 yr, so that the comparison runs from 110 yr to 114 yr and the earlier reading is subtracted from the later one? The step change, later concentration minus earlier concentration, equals 1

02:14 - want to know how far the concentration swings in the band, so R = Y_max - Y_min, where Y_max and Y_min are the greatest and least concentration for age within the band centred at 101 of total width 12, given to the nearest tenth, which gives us 2.9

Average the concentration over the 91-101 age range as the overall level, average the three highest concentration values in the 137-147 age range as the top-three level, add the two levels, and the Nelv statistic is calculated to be 69.3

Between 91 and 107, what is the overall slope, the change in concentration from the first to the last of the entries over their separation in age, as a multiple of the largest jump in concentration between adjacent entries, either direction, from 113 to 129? -0.06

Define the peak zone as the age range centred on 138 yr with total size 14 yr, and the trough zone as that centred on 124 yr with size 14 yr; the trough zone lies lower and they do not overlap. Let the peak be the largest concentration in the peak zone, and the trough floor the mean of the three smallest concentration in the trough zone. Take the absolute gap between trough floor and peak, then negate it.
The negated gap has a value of -4.4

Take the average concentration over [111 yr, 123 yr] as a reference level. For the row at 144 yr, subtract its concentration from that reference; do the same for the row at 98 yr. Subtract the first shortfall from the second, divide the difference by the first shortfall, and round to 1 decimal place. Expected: -1.4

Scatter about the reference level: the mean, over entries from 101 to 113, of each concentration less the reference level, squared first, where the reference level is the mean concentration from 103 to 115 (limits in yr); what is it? 0.4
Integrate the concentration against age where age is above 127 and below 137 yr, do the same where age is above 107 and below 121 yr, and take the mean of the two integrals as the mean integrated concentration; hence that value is 393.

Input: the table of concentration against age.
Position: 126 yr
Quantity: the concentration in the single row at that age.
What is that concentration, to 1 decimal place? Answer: 33.4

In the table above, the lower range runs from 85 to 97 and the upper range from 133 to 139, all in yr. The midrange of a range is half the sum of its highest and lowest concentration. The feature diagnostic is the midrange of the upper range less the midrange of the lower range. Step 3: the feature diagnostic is -3.1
